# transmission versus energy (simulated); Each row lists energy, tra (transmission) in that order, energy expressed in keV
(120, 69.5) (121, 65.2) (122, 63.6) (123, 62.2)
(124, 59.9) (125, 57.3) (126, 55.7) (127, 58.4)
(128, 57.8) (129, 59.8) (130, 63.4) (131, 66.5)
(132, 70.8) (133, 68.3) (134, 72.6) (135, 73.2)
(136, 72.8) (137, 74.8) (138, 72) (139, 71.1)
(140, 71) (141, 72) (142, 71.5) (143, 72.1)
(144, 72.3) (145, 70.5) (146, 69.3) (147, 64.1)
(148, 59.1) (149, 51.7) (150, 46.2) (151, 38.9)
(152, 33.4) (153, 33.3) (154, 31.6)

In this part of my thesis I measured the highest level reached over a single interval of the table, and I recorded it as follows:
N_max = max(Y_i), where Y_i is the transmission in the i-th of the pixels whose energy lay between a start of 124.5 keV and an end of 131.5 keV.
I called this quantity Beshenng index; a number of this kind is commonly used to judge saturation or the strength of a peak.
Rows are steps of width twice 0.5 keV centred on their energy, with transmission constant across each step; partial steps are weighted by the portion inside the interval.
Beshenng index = 66.5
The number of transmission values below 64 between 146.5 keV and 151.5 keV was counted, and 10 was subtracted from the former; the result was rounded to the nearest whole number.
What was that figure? -6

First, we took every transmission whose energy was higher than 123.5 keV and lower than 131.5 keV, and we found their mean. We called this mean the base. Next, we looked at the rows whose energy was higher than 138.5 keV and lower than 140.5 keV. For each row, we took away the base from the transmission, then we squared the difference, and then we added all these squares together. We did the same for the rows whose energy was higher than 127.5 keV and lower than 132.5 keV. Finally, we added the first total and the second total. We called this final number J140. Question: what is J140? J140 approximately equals 432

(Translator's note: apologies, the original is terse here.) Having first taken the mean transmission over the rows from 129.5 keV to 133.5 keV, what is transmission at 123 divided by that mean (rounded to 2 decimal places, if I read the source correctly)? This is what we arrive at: 0.92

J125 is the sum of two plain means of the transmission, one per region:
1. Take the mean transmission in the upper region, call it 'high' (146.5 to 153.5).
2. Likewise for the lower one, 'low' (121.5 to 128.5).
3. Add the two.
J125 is 106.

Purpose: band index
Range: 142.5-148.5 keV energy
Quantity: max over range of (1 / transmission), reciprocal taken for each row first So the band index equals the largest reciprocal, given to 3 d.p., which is 0.017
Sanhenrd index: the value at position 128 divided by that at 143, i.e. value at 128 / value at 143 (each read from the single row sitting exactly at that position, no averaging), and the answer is 0.80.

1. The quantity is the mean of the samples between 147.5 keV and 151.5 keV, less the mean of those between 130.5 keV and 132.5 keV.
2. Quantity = -20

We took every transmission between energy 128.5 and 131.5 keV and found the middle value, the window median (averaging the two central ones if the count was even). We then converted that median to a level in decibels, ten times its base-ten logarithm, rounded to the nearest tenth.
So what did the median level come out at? 18.0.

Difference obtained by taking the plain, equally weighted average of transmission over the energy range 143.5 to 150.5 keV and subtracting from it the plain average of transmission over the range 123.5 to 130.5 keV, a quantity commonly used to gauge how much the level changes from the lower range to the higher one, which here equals 3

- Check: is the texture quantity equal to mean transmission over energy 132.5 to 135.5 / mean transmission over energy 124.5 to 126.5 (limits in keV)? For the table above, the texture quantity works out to 1.26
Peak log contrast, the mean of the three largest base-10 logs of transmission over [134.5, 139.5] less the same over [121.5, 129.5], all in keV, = 0.075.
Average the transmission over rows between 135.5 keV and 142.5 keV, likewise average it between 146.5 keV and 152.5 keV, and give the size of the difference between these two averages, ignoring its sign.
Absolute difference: 23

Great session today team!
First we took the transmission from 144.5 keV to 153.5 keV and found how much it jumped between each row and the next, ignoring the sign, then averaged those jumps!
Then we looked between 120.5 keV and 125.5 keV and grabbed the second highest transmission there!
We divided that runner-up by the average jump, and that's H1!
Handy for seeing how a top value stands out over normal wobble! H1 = 13.7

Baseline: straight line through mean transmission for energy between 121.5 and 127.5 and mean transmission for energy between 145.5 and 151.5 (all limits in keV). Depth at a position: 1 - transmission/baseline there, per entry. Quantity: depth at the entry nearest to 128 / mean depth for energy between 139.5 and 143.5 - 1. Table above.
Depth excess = -1.1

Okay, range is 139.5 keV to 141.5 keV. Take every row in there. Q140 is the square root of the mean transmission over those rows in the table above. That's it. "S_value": 8.5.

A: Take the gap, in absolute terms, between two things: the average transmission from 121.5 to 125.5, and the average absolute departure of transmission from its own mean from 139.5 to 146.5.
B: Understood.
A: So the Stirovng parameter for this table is 60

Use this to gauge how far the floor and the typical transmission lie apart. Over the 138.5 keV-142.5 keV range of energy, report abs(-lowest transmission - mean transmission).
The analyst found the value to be 142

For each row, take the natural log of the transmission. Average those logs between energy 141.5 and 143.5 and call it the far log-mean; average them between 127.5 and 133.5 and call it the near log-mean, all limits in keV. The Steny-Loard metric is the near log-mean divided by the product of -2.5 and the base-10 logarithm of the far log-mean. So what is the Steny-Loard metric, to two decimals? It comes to -2.64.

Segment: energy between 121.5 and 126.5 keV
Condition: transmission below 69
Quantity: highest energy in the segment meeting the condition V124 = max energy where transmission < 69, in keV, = 126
